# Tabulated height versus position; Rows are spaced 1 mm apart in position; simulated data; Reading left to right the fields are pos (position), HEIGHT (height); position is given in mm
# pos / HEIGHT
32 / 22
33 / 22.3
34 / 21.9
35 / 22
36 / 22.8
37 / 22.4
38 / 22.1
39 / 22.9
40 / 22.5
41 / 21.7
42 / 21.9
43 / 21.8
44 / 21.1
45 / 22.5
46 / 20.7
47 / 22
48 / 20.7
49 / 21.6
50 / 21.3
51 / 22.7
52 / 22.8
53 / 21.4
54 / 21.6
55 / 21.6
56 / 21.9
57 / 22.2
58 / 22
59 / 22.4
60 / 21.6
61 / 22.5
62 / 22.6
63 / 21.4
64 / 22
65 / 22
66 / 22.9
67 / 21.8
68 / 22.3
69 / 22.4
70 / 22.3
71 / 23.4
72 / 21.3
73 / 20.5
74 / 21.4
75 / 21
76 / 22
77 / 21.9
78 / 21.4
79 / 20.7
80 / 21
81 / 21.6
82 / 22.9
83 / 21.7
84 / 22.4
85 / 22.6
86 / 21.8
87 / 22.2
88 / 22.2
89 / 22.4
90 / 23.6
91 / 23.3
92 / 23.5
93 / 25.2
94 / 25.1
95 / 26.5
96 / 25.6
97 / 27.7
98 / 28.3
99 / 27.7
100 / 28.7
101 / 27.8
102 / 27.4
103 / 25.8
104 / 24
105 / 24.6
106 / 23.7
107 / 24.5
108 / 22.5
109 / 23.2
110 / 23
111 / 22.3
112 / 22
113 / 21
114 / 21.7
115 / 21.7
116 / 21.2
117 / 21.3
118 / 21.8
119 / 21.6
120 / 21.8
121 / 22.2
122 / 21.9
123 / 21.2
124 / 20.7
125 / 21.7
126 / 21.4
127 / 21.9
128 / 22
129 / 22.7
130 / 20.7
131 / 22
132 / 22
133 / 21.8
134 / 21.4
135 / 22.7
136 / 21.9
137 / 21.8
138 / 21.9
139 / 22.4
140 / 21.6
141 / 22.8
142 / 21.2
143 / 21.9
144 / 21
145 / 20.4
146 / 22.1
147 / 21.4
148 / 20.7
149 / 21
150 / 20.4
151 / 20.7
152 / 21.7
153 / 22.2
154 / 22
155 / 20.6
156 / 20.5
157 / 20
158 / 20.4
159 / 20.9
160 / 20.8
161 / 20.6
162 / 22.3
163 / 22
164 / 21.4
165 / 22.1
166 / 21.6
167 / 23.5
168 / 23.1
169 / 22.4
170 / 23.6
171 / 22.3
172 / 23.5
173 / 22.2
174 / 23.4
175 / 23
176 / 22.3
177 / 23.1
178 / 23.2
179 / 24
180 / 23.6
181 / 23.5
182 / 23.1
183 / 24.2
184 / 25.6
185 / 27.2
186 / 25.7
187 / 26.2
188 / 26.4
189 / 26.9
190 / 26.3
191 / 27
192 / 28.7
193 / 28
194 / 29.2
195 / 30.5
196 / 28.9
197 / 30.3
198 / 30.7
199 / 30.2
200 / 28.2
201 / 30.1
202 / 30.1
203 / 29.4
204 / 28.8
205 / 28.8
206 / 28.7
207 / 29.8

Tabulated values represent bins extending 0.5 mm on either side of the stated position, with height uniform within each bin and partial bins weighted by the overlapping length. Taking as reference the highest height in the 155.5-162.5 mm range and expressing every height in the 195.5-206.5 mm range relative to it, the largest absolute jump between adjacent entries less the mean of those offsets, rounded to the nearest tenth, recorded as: -5.2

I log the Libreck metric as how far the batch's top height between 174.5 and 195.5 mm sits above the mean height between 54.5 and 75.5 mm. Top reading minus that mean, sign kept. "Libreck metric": 8.5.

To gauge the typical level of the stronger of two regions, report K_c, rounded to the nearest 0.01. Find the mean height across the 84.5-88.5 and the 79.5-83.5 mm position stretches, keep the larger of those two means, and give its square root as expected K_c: 4.71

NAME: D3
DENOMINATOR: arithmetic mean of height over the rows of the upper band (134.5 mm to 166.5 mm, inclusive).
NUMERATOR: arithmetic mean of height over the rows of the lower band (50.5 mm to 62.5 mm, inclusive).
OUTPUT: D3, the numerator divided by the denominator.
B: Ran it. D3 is 1.03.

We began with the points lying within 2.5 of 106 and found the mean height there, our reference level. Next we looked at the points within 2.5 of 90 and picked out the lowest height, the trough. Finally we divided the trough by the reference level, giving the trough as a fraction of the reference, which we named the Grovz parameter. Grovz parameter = 0.93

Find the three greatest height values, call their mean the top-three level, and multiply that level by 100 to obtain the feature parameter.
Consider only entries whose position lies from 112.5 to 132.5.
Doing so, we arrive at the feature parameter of 2230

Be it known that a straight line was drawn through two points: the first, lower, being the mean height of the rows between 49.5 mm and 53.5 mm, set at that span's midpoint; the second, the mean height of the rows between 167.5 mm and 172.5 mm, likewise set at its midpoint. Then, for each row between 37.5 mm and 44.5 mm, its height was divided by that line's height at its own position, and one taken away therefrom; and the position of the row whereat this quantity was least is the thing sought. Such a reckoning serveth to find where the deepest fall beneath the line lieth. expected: 44 mm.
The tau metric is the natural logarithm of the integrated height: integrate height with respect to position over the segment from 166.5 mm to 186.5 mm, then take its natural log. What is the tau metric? 6.16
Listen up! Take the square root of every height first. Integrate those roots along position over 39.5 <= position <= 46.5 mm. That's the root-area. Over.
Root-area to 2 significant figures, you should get 33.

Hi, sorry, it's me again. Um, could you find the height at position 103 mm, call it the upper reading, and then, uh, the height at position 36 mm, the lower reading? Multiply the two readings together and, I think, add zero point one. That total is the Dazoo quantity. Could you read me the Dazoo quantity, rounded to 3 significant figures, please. 588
